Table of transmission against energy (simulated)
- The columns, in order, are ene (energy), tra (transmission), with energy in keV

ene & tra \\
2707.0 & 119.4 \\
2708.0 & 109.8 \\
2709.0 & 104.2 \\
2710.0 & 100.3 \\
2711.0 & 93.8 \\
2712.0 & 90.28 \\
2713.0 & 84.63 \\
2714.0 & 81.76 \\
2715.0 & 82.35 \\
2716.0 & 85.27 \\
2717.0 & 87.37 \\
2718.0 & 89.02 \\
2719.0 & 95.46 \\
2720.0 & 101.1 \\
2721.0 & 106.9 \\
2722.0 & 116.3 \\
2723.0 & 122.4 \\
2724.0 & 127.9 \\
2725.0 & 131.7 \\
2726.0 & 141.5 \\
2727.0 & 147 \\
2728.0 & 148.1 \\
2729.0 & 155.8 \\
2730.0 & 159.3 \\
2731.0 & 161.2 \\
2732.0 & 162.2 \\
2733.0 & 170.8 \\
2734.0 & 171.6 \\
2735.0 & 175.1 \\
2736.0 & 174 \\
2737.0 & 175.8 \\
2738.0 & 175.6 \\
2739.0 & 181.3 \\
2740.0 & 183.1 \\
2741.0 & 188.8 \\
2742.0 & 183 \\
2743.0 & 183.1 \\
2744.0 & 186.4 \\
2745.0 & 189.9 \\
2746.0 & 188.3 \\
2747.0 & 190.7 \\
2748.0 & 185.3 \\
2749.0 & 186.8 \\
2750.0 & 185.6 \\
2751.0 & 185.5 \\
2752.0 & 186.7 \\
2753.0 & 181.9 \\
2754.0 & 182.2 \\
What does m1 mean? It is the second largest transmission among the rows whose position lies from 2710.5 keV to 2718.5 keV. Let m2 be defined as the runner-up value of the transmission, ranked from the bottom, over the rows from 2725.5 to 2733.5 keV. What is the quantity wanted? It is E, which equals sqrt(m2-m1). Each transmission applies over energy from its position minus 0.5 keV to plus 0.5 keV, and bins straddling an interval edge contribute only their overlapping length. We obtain 8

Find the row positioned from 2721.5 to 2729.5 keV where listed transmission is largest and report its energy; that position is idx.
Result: 2729.0 keV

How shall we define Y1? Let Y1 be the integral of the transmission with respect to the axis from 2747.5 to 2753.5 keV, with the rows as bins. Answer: 1112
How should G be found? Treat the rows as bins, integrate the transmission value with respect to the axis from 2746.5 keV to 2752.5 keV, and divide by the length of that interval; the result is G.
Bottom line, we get 187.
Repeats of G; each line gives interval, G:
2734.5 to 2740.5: 177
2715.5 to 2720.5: 92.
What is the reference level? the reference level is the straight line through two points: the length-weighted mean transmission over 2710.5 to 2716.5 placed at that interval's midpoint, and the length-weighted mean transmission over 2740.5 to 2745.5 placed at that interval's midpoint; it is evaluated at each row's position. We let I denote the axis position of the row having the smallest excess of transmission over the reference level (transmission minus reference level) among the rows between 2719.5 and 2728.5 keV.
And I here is 2720.0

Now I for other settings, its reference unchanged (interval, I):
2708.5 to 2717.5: 2717.0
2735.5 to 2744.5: 2744.0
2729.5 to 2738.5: 2738.0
